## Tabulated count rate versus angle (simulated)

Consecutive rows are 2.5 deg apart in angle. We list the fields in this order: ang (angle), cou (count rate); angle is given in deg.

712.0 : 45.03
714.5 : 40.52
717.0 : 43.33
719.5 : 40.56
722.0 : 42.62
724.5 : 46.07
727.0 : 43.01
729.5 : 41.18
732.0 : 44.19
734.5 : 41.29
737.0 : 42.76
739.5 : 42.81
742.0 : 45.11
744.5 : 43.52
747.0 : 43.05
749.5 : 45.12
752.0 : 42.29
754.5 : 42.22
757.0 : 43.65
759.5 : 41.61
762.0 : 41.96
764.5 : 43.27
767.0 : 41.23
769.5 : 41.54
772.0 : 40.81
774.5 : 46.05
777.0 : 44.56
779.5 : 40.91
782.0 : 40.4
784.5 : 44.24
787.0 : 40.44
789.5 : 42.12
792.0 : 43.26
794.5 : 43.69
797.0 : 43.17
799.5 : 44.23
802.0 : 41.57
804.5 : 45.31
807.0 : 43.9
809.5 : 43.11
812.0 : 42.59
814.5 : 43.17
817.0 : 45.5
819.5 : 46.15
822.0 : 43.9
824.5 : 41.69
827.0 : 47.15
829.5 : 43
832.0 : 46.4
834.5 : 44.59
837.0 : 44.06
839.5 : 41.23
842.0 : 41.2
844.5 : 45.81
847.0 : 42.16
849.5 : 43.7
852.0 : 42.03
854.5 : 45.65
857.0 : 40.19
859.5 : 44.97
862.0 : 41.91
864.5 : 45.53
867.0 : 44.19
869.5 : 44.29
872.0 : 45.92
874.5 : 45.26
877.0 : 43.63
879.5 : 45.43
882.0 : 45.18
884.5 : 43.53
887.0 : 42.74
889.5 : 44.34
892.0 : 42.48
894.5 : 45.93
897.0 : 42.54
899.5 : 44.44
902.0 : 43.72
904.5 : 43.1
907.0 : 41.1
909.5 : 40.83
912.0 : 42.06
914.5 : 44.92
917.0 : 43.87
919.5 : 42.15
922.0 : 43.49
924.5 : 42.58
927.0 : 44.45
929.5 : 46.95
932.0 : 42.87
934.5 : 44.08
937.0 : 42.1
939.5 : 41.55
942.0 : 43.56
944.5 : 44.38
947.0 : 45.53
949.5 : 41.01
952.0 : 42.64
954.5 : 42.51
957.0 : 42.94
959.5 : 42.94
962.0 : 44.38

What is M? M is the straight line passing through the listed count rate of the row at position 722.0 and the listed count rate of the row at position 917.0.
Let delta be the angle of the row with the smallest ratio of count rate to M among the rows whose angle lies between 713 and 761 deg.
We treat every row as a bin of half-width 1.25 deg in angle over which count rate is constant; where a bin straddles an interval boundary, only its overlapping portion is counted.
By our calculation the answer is 714.5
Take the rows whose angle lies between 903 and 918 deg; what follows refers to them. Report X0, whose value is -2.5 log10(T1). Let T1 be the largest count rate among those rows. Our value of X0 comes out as -4.13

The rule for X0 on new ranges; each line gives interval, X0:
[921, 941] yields -4.18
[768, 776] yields -4.16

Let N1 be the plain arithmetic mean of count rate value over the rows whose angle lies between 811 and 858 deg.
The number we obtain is 43.7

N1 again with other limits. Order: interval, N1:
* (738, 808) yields 42.9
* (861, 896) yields 44.3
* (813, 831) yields 44.4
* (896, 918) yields 43.0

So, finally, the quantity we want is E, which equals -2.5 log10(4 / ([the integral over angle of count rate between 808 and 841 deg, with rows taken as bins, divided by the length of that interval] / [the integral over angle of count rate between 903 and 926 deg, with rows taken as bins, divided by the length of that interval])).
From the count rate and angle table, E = -1.47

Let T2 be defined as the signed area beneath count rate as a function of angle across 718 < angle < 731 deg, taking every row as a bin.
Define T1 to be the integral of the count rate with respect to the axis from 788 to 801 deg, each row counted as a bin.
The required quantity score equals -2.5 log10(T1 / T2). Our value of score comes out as -0.01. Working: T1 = 562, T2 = 555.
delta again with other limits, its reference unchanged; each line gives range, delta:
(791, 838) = 824.5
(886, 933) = 909.5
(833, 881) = 857.0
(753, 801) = 782.0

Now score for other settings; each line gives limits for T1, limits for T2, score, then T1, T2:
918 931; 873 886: 0.02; 571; 580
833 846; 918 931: 0.01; 564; 571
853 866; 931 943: -0.11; 567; 514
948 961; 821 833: -0.04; 553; 533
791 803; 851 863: -0.01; 519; 516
